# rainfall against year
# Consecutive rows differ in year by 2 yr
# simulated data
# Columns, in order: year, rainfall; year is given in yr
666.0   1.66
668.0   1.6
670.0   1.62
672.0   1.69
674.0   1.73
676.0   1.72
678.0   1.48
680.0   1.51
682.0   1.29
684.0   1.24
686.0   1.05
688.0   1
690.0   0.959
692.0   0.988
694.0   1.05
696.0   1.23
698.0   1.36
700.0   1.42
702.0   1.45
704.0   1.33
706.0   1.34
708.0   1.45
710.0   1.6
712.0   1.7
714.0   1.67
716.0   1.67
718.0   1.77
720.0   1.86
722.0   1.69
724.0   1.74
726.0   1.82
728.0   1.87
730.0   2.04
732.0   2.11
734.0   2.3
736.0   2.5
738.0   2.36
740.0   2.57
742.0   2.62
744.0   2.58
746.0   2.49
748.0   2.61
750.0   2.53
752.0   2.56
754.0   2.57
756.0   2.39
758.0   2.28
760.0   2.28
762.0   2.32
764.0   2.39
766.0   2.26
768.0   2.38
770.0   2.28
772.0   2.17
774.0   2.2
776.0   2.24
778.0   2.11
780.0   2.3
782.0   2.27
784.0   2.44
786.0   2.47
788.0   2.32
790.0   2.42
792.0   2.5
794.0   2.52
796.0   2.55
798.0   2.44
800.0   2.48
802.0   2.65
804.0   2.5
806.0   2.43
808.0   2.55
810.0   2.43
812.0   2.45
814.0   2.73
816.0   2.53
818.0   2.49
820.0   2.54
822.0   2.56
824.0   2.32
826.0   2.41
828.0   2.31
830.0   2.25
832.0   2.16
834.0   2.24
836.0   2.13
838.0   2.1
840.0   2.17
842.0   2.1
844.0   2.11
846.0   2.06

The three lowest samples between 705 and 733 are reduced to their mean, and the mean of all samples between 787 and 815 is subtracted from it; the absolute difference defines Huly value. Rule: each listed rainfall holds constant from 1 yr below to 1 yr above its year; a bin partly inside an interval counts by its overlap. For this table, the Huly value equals 1.0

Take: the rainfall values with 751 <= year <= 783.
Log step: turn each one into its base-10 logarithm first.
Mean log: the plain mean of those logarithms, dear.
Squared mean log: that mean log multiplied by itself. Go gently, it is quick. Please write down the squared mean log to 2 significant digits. 0.13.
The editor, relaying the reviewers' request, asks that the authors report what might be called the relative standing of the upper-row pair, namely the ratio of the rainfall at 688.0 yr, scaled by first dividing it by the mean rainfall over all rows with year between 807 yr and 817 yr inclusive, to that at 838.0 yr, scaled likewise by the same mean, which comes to 0.48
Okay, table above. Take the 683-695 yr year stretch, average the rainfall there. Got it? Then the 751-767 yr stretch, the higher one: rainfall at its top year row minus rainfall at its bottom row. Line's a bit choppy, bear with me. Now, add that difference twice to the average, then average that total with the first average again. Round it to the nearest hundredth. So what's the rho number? 0.75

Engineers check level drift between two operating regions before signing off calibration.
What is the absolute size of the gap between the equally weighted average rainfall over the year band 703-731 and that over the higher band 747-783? 0.66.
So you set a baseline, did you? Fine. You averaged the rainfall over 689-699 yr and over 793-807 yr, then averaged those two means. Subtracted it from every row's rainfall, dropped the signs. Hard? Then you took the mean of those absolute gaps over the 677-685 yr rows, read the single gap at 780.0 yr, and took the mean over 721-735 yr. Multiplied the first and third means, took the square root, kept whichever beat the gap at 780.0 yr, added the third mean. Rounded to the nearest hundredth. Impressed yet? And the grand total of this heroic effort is 0.67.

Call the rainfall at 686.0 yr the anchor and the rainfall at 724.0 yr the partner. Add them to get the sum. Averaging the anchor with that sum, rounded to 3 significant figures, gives 1.92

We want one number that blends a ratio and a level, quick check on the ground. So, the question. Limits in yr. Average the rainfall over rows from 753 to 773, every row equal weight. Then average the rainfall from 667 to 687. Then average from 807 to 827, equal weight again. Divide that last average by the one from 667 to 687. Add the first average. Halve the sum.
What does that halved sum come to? 2.00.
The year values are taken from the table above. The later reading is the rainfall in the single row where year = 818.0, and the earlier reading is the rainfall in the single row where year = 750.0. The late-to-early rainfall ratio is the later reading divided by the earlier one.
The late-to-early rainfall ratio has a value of 0.98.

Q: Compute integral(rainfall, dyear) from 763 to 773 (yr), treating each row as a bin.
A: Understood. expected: 23.0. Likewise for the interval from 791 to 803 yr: 30.3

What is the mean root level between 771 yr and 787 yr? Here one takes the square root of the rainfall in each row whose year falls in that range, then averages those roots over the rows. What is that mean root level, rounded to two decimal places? 1.51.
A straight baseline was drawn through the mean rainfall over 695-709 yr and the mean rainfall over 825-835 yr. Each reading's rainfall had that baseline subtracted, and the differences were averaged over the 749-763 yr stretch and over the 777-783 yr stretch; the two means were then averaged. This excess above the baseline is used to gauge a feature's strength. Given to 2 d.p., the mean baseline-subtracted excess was 0.49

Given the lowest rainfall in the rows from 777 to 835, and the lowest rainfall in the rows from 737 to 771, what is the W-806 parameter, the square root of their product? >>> 2.18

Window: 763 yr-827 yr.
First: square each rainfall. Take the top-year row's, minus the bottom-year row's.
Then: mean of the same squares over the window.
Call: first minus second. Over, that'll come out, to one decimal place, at -5.8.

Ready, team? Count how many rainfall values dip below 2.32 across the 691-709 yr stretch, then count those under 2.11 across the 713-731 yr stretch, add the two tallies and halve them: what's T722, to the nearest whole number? 9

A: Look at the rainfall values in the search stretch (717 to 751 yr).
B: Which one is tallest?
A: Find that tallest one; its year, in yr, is 742.0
